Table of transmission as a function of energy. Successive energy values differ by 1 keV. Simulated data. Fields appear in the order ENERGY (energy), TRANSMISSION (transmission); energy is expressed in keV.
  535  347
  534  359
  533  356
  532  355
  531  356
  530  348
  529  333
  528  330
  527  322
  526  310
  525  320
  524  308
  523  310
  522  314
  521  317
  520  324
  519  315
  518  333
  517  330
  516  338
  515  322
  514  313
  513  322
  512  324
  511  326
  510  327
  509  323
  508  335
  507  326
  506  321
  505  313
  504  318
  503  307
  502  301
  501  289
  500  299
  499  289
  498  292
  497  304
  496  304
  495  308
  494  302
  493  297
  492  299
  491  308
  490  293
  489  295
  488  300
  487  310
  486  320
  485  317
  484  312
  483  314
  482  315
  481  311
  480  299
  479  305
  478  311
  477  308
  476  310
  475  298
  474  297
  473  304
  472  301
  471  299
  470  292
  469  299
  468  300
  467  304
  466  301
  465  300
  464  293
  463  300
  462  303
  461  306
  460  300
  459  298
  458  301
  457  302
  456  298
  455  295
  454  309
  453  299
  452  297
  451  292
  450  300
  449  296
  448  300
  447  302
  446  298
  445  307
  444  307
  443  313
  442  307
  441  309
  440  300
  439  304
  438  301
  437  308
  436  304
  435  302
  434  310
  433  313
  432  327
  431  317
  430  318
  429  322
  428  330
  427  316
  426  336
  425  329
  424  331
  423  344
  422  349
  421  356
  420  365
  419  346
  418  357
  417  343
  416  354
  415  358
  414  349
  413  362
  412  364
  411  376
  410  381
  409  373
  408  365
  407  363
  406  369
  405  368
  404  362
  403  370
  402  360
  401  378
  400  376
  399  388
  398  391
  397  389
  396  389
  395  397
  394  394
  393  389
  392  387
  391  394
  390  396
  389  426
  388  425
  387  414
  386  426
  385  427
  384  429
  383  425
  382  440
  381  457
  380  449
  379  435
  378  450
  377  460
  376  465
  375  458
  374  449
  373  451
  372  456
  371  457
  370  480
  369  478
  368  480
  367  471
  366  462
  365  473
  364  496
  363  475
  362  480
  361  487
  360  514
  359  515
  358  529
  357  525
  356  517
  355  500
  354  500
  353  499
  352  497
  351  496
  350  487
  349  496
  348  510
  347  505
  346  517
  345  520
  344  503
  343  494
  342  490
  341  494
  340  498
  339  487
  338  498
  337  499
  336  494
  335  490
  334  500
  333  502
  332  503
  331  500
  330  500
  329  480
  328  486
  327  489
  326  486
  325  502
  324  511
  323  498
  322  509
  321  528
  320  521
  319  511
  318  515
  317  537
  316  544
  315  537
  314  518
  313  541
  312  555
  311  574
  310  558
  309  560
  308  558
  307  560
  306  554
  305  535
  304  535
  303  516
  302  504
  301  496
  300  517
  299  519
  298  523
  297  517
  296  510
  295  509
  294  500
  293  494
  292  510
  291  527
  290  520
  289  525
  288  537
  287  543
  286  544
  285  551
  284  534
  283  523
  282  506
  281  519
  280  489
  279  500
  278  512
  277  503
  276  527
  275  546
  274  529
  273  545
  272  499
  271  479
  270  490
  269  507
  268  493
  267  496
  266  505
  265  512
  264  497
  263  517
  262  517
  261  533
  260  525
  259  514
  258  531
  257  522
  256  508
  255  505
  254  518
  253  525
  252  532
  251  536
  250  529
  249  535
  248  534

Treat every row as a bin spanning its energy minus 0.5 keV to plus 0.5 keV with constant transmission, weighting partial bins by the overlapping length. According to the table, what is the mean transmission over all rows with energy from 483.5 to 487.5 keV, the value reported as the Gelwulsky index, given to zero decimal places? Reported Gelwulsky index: 315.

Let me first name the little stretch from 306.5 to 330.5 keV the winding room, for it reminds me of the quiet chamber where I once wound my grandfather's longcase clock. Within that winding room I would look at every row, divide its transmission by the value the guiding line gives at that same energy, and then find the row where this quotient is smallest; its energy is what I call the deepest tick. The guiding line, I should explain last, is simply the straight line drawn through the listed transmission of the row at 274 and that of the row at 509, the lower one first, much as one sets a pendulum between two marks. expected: 329 keV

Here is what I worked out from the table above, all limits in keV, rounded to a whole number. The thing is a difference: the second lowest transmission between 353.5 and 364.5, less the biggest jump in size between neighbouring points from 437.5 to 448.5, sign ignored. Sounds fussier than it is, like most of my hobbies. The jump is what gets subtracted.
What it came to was 471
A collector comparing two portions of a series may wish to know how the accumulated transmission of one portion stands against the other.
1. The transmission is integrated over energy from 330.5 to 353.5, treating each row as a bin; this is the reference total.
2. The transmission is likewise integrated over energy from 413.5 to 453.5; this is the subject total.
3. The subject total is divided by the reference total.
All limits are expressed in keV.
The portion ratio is 1.1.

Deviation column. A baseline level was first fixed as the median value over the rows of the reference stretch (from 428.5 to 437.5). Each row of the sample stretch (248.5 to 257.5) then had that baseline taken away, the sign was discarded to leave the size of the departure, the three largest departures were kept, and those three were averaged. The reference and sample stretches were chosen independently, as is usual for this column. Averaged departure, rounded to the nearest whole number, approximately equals 221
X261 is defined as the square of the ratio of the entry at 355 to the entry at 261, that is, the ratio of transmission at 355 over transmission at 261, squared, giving 0.9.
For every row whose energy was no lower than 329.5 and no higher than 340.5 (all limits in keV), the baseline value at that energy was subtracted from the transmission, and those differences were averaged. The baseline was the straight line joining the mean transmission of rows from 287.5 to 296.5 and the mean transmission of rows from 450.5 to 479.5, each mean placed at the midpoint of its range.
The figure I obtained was 36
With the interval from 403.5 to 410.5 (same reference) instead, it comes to -4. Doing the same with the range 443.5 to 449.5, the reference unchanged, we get -22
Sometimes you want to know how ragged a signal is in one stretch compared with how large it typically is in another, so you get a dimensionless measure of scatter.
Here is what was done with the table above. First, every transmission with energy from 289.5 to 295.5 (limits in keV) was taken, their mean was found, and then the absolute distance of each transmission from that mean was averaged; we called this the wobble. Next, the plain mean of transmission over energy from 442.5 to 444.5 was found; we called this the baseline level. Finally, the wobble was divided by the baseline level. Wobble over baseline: 0.029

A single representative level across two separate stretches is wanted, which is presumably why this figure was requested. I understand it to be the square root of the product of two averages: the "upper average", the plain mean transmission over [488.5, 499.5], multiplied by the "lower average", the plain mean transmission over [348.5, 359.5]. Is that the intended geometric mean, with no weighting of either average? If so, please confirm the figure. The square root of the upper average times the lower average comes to 389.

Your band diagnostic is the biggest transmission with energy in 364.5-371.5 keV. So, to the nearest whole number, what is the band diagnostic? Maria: 480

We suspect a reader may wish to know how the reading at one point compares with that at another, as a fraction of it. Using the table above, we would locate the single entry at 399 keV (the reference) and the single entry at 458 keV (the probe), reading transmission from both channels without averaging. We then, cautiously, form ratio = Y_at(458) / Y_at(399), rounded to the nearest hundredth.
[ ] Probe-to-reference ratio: 0.78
